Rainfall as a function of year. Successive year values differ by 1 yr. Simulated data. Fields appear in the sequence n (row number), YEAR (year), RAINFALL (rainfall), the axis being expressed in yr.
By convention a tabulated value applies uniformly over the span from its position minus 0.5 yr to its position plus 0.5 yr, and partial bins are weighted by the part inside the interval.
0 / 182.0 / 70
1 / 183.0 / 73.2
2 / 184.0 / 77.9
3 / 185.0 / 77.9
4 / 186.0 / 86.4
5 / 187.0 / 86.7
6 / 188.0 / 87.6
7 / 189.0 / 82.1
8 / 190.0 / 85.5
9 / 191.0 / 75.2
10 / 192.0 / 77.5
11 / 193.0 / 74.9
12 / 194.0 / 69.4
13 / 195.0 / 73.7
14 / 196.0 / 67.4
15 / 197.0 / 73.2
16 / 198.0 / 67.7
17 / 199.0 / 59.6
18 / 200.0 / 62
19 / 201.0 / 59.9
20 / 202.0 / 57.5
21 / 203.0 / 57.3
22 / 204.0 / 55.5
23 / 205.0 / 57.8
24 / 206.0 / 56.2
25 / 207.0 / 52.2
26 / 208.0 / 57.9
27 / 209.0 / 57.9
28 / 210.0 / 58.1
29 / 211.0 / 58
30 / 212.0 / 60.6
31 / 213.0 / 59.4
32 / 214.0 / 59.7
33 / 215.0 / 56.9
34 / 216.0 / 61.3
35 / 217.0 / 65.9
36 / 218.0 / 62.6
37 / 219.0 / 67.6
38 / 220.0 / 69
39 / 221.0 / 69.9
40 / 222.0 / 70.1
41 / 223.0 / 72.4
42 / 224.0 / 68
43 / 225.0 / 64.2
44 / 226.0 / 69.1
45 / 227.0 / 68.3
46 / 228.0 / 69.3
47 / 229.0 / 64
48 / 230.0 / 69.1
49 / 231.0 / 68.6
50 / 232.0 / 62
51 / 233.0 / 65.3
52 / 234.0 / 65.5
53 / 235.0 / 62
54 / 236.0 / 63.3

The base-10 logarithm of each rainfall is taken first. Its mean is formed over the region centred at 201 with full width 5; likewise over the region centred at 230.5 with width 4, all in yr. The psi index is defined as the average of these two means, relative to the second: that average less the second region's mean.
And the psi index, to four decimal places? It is -0.0230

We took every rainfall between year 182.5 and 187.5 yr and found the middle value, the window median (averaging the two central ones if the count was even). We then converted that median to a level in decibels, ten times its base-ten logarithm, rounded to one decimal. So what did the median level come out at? 18.9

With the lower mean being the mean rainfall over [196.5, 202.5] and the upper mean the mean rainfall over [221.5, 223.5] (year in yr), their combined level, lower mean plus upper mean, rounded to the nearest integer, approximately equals 135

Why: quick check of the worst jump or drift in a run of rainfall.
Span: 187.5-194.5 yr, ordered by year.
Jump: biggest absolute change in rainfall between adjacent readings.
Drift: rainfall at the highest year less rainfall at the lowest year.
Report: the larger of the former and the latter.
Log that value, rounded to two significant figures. 10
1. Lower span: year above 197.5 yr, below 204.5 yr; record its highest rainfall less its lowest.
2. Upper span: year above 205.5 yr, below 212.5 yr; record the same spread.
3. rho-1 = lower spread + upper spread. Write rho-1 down 21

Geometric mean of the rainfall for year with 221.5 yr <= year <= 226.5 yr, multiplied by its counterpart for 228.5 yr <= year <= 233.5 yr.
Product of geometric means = 4517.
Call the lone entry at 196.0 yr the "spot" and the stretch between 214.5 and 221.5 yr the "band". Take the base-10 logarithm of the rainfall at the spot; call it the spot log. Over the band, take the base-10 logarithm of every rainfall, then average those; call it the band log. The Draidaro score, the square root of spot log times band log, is 1.82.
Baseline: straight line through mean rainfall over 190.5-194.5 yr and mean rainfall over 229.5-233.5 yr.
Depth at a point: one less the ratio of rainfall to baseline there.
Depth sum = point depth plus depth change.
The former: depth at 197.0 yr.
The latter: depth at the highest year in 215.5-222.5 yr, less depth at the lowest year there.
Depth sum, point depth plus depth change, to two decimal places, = -0.14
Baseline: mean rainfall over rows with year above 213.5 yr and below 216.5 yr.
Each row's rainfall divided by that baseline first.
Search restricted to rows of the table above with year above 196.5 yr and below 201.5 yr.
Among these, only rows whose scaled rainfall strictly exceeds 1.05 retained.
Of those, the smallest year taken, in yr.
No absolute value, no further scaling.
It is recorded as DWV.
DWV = 197.0 yr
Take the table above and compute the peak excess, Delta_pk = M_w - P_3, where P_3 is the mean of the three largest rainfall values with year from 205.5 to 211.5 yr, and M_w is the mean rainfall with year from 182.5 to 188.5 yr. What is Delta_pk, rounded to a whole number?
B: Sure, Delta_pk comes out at 24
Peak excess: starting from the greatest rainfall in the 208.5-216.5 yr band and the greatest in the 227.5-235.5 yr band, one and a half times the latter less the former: 43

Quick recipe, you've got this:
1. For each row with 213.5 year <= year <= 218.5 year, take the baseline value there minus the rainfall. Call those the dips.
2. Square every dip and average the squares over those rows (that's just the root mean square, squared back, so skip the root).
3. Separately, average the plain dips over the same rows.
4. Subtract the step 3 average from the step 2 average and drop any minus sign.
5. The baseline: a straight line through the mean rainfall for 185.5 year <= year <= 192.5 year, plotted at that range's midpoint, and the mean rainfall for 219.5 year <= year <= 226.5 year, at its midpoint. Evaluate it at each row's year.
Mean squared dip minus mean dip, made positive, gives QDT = 113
